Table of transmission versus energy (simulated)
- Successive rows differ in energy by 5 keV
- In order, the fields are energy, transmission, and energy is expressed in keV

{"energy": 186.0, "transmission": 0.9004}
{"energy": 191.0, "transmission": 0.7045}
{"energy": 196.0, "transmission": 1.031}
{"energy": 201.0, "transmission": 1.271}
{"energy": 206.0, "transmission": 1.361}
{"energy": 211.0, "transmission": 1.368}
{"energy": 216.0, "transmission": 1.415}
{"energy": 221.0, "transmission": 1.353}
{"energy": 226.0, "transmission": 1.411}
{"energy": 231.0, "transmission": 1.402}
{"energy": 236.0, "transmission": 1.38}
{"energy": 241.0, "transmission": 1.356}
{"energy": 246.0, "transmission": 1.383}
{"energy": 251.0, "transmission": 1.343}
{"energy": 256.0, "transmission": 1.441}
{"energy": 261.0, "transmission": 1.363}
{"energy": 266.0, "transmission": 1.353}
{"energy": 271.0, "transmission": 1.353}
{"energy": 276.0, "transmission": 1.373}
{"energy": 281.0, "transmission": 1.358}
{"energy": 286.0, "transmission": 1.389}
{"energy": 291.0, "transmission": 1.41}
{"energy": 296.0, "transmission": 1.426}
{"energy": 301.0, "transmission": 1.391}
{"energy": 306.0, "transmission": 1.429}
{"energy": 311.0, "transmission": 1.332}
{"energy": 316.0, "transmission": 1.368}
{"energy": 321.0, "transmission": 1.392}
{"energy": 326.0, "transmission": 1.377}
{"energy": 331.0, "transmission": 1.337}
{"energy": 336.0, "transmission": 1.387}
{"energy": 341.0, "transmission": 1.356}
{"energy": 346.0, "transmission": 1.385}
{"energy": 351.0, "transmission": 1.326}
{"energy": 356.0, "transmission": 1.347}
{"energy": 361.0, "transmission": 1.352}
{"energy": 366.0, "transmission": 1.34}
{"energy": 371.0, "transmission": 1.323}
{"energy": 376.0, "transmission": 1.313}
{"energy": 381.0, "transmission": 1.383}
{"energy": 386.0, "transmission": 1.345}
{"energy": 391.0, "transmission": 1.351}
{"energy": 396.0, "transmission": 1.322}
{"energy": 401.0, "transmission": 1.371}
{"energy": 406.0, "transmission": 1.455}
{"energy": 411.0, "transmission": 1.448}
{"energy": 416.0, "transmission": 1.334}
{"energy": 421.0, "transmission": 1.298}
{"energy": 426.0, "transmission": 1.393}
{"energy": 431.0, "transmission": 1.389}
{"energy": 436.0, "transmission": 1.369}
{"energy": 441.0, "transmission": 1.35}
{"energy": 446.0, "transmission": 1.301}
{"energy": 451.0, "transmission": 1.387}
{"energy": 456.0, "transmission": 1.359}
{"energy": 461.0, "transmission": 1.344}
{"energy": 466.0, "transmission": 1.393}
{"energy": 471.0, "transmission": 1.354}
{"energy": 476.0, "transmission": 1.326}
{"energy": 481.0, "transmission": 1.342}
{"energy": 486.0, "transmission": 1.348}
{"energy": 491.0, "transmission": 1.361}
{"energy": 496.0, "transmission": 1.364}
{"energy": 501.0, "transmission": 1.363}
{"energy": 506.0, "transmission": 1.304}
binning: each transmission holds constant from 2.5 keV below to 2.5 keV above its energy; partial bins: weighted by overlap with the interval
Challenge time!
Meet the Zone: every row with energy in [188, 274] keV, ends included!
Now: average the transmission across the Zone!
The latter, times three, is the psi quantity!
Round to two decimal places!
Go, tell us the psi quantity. 3.93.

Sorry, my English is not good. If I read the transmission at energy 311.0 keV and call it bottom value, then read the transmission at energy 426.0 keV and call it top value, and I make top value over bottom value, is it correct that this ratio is 1.05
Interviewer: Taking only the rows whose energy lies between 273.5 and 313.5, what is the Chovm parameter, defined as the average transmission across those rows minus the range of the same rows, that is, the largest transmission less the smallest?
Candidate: 1.29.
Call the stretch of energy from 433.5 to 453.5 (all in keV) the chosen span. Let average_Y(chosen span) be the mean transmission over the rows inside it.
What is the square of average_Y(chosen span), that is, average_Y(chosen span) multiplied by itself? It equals 1.83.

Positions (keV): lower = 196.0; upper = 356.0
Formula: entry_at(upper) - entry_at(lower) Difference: 0.32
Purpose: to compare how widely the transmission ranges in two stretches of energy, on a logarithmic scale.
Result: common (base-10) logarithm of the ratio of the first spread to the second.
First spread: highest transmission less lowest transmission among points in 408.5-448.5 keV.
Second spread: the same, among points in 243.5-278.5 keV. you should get 0.18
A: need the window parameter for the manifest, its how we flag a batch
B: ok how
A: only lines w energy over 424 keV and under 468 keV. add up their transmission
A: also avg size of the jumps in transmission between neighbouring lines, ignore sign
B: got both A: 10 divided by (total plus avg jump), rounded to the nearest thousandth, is 0.812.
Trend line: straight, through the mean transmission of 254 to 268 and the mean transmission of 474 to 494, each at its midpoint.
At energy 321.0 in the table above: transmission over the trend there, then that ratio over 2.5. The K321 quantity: 0.405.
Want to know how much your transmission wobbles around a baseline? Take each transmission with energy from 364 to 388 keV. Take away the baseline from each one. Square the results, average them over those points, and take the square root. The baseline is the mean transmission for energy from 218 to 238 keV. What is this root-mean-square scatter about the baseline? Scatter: 0.052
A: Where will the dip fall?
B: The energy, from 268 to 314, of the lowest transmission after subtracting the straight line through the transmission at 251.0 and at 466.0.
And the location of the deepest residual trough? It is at 311.0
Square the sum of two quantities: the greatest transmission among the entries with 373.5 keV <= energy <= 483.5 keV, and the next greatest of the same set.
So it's 8.43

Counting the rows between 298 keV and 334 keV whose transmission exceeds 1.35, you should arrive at 5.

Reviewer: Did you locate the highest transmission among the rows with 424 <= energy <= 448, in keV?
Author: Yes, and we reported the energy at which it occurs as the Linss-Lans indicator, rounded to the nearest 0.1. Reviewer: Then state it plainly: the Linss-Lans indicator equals 426.0 keV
